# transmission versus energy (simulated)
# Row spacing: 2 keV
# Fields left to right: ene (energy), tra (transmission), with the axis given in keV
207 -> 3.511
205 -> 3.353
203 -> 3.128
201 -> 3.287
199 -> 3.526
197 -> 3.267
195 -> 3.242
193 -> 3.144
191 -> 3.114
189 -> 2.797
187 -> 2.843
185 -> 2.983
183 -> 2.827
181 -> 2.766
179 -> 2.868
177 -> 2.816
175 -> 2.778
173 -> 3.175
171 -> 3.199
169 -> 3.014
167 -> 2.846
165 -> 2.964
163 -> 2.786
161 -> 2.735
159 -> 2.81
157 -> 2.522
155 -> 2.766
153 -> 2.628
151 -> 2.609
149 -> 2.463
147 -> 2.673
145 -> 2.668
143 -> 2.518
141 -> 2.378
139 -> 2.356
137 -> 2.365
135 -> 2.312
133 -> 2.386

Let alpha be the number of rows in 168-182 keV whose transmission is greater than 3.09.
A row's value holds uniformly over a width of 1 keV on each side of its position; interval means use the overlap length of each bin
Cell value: 2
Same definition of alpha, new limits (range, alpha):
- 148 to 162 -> 0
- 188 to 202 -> 6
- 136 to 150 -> 0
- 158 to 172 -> 1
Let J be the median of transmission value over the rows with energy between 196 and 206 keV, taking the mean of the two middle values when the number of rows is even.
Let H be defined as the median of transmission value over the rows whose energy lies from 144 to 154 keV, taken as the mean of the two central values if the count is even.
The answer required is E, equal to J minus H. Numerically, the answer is 0.7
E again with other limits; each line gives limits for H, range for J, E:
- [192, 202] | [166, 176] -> -0.3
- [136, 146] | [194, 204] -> 0.9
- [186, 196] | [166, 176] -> -0.1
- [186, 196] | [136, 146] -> -0.7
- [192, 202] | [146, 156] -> -0.6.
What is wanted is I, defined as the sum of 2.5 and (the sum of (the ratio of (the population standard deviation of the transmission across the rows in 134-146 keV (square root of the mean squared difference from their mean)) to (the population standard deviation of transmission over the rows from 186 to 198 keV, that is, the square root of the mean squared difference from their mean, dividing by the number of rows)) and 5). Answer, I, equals 8.2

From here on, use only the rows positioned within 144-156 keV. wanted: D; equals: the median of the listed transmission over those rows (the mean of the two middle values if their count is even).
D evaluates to 2.65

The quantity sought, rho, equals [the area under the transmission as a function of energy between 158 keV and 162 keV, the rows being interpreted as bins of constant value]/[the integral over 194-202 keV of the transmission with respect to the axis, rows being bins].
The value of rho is 0.4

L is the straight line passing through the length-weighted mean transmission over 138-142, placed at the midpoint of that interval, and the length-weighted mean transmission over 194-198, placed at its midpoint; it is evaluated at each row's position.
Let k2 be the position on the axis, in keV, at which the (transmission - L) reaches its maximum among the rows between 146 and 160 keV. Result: 147 keV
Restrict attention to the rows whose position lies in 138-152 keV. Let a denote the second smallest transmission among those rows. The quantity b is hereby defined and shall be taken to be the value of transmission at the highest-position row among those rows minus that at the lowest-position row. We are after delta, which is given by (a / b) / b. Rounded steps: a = 2.378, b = 0.25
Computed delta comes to 37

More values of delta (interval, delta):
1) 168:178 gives 72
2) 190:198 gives 134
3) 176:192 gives 31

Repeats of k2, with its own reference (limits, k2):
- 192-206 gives 199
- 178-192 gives 191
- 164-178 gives 171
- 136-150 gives 145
